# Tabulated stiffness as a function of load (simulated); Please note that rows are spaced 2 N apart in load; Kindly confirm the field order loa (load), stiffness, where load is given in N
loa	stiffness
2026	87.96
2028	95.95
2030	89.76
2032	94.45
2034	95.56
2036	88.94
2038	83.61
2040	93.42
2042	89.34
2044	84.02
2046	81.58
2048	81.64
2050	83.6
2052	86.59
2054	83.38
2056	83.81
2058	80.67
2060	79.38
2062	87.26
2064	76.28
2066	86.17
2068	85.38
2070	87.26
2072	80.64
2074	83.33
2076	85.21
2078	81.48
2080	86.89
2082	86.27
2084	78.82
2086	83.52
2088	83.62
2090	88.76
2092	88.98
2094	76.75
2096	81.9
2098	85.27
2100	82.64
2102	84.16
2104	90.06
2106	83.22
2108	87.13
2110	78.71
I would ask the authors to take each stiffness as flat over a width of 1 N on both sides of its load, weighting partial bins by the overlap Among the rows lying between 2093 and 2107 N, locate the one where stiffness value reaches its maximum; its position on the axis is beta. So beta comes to 2104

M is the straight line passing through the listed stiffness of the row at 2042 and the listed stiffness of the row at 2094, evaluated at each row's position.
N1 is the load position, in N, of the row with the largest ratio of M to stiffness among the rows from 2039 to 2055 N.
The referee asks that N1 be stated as 2046 N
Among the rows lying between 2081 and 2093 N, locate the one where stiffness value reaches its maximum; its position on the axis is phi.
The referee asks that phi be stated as 2092 N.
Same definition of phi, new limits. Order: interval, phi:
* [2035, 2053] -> 2040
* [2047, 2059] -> 2052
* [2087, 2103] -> 2092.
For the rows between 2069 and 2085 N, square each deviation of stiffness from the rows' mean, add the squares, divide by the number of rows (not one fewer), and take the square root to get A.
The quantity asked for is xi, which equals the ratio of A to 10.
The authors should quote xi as 0.30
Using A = 3.0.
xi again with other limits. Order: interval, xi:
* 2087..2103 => 0.37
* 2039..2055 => 0.39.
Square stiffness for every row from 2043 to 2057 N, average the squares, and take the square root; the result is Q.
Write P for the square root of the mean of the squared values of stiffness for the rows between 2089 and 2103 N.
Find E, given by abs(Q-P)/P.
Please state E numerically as 0.007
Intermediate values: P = 84.2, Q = 83.5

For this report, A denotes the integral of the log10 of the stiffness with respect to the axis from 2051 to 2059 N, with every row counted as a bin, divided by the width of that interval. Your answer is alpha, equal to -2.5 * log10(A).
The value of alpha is -0.709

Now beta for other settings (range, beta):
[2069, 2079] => 2070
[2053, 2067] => 2062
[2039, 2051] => 2040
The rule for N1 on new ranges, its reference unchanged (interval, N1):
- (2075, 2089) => 2084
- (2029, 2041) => 2038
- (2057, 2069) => 2064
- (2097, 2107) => 2100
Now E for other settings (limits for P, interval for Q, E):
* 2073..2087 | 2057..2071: 0.005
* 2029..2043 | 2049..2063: 0.080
